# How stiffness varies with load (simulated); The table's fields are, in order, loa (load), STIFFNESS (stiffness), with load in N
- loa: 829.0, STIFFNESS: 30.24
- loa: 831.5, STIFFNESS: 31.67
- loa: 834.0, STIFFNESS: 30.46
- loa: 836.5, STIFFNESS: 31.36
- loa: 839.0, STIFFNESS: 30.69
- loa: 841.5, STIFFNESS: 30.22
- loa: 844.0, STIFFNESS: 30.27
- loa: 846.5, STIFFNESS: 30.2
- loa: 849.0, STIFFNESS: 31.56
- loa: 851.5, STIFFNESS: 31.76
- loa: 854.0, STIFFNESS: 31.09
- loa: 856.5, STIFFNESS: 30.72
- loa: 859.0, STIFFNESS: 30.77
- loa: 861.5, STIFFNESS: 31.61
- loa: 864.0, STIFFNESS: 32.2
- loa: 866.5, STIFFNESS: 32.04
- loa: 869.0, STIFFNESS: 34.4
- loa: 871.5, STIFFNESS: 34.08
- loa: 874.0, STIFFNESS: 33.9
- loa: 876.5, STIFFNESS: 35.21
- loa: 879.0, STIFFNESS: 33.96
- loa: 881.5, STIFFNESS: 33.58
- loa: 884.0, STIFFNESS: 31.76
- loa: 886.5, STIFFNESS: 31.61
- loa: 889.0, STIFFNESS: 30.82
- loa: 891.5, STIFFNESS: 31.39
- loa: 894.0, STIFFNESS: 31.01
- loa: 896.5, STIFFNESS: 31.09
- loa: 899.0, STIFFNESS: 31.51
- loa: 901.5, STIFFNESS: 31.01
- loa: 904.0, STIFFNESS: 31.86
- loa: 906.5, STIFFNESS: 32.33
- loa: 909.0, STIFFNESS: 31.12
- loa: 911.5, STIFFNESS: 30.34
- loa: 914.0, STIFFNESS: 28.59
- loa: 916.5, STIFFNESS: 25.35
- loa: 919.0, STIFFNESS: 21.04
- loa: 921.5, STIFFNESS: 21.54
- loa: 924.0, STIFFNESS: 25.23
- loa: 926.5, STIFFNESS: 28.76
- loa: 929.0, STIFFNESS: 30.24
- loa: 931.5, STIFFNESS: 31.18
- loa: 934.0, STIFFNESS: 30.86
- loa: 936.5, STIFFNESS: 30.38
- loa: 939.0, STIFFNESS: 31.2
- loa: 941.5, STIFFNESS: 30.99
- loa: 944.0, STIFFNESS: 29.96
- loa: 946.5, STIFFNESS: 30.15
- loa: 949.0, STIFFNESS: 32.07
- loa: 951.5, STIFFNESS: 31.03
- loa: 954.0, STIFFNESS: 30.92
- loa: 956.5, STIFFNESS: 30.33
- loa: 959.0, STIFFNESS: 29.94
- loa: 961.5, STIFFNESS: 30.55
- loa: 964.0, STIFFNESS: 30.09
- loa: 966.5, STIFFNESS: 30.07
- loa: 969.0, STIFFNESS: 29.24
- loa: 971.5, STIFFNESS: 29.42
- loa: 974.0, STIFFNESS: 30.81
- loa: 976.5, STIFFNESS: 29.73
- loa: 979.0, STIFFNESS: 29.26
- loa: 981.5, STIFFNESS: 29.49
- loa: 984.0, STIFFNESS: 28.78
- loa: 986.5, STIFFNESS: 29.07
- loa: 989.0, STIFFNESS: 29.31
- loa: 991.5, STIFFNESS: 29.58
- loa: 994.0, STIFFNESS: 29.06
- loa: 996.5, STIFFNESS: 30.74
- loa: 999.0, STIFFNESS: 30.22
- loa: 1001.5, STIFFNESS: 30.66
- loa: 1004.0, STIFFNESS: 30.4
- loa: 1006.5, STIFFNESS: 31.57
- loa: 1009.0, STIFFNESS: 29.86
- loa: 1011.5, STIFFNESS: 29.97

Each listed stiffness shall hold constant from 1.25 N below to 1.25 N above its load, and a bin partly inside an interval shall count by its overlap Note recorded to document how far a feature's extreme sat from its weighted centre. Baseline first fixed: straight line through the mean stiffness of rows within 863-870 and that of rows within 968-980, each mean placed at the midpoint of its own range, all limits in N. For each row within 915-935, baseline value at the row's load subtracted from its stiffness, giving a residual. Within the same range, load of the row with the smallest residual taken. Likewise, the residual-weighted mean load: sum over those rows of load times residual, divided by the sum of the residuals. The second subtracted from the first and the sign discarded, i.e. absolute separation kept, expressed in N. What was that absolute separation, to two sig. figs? 1.8 N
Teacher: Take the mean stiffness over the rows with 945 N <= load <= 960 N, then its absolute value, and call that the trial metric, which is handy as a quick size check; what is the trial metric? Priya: 30.7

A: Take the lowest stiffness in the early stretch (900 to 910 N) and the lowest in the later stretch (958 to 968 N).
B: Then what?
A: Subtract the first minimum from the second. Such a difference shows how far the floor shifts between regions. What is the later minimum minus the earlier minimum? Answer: -1.1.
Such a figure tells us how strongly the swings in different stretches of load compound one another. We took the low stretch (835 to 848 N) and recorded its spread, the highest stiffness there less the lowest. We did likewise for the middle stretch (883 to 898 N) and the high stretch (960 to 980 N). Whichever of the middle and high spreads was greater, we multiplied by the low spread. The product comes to 1.8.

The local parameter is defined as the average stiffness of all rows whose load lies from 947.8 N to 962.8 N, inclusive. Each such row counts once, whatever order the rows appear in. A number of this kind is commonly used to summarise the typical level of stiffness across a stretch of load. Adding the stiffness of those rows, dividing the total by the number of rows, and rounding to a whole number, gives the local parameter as 31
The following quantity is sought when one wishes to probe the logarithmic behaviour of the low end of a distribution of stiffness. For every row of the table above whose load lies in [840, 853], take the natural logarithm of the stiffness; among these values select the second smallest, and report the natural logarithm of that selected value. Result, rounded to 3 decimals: 1.226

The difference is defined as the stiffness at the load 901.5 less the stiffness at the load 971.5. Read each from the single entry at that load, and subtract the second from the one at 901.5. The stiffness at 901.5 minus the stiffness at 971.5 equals 1.6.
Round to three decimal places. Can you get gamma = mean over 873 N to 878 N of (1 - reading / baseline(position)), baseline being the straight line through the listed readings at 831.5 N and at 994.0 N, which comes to -0.116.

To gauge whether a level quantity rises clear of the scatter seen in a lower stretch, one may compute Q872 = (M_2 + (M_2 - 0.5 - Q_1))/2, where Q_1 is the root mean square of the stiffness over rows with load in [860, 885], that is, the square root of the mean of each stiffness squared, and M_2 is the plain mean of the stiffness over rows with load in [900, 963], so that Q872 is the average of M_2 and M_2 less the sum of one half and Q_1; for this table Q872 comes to 12.6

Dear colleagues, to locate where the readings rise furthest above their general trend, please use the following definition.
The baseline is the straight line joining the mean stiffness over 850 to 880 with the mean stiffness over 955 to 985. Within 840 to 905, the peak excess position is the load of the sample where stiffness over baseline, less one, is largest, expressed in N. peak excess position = 876.5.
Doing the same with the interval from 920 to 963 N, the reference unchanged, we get 949.0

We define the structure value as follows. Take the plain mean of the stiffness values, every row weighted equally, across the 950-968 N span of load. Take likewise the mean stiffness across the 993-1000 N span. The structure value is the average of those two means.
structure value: 30.2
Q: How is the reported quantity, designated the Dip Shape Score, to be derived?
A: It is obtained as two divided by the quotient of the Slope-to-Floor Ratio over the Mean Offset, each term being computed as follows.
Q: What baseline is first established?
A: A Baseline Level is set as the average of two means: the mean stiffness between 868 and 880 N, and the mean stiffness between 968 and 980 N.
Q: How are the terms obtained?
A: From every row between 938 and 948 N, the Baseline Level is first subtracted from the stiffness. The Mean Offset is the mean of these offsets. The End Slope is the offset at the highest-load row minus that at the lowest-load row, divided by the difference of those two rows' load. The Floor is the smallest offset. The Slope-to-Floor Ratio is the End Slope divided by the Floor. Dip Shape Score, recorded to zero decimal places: -42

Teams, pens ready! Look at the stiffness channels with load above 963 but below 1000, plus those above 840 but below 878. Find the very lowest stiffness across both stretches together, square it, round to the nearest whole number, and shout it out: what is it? 828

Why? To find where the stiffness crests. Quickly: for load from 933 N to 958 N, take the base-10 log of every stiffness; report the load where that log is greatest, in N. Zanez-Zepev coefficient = 949.0 N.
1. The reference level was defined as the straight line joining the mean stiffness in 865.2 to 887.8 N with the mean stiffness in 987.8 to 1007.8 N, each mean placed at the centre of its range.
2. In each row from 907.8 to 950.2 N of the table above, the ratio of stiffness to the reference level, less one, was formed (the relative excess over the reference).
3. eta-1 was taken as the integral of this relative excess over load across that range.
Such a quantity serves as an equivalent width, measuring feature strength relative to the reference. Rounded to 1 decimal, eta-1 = -4.3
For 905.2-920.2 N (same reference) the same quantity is -2.0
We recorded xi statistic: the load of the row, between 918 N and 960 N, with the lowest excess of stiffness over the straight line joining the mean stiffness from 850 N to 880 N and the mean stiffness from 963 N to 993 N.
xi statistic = 919.0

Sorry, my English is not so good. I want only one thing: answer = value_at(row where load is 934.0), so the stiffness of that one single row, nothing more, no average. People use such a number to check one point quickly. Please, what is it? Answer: 30.86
